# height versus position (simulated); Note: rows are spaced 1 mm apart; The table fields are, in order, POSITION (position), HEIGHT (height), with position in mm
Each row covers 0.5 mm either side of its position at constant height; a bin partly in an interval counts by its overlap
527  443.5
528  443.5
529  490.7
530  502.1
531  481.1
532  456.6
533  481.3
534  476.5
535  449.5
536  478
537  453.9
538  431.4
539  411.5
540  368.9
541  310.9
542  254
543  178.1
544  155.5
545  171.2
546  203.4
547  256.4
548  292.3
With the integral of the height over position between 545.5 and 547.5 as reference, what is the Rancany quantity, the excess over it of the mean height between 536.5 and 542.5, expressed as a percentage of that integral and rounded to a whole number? -19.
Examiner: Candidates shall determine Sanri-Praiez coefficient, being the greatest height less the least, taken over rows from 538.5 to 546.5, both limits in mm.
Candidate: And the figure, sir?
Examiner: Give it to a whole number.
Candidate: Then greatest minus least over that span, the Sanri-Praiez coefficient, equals 256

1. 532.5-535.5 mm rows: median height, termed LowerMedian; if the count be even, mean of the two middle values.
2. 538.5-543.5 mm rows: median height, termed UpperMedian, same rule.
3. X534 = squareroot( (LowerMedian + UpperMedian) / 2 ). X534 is 19.8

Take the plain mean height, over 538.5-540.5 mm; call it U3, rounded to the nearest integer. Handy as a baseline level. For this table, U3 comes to 390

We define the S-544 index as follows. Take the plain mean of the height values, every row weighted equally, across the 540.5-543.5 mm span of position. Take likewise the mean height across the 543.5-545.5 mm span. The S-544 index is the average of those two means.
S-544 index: 206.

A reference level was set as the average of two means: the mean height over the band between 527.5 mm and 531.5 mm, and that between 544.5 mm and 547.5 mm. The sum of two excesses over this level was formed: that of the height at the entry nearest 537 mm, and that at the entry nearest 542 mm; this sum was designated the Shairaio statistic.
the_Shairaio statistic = 18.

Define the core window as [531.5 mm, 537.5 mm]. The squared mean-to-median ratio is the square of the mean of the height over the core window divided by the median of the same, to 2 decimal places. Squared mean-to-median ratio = 1.00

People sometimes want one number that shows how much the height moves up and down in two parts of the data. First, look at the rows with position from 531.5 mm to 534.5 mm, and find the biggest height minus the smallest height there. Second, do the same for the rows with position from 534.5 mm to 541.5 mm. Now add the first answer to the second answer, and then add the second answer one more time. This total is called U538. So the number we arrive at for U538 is 359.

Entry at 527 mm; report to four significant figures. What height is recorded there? 443.5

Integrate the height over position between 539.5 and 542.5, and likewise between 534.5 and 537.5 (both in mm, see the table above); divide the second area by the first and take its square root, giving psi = 1.22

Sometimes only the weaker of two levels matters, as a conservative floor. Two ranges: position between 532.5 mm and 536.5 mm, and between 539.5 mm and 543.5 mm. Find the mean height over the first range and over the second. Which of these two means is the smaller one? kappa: 278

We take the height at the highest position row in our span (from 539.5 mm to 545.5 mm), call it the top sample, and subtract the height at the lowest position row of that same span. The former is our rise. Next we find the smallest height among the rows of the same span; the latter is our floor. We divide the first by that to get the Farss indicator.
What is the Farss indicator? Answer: -1.27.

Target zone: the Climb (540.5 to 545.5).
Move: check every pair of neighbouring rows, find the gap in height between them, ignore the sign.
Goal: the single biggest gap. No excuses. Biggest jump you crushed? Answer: 76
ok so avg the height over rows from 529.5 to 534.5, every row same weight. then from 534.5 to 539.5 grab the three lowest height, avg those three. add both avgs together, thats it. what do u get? 910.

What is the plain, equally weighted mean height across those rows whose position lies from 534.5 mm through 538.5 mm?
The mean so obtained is 453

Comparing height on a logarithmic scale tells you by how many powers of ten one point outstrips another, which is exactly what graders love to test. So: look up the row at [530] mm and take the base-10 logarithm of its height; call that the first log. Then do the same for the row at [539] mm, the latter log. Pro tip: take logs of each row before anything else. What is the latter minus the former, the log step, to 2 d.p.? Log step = -0.09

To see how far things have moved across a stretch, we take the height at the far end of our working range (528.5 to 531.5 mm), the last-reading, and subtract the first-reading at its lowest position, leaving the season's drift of -10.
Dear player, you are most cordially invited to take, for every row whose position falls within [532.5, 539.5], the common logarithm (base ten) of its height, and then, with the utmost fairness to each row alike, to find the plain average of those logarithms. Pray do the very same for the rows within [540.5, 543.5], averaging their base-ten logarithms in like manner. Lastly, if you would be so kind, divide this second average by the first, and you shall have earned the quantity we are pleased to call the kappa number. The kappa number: 0.90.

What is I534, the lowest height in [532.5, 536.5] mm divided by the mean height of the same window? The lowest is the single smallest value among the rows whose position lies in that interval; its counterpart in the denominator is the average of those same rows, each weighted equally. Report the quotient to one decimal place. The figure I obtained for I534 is 1.0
